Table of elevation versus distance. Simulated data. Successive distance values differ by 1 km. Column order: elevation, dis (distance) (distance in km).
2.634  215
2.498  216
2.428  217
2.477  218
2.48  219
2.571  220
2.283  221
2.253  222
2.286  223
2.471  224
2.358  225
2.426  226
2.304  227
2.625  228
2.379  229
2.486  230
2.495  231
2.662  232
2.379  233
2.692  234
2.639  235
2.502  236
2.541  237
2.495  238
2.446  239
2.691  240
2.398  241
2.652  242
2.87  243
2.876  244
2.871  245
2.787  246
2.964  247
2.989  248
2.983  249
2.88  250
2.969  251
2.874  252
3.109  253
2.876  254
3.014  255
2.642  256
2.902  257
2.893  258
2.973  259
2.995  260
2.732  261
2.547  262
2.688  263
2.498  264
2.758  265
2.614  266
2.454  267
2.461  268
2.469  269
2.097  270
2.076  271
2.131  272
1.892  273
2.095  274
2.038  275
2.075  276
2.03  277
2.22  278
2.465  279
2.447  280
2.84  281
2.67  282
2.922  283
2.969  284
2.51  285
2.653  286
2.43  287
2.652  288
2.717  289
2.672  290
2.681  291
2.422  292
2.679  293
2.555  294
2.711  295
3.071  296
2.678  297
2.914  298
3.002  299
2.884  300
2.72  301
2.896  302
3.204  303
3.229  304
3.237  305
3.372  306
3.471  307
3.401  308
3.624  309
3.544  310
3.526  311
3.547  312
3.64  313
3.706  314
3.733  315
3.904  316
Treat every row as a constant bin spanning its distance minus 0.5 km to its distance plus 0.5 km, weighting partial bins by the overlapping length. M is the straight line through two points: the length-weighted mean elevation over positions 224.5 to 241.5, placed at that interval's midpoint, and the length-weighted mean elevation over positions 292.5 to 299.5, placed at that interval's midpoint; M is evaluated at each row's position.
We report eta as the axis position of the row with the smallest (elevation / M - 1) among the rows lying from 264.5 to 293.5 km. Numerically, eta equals 273 km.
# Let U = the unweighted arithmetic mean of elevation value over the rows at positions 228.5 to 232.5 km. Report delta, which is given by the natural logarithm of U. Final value 0.92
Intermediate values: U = 2.51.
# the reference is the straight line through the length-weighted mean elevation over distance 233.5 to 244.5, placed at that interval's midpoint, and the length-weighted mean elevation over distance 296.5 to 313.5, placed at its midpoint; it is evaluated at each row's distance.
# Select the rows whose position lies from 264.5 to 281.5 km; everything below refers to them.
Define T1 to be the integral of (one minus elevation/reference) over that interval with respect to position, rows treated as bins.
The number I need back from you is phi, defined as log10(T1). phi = 0.6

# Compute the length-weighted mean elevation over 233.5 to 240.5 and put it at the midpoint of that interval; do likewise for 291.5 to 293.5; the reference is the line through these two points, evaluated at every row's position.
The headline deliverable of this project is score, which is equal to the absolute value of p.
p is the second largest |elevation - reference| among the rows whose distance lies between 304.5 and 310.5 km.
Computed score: 1.0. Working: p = 1.00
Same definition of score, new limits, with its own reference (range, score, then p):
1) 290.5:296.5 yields 0.2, 0.16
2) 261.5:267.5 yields 0.1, 0.13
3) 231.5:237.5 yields 0.1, 0.12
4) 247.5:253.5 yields 0.4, 0.42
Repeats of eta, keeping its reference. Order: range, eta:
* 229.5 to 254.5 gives 241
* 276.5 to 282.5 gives 277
